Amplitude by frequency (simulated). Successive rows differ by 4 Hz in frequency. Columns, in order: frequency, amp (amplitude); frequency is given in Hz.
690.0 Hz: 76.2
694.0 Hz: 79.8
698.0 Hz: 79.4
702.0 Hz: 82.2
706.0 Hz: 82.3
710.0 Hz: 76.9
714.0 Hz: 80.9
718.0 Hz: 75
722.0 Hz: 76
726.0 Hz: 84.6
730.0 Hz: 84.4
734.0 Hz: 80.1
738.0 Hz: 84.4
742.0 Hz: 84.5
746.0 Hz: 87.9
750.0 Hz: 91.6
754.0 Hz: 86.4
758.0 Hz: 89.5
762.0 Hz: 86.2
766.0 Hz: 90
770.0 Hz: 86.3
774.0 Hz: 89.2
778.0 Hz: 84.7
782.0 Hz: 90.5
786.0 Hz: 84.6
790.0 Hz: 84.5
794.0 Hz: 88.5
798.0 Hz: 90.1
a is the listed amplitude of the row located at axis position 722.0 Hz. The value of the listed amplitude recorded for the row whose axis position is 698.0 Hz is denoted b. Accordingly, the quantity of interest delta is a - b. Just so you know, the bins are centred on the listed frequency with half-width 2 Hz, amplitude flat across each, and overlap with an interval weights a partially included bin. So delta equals -3.4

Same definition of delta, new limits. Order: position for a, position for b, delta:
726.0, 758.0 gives -4.9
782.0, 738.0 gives 6.1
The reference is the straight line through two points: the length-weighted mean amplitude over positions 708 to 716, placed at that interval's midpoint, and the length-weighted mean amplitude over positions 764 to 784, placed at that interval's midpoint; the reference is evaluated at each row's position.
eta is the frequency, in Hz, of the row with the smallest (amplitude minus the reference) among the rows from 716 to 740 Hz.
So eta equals 718.0 Hz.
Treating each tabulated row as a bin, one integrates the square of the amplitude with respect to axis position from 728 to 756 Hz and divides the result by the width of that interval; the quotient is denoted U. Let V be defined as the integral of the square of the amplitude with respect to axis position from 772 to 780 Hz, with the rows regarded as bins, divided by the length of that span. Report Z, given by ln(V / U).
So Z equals 0.03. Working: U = 7341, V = 7565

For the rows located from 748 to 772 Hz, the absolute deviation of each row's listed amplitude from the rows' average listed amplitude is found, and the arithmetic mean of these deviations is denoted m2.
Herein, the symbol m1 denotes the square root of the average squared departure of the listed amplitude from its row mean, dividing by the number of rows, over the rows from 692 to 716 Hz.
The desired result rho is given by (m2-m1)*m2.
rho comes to 0.4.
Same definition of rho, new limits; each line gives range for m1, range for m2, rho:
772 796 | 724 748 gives -1.5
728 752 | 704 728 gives -0.8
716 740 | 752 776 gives -3.9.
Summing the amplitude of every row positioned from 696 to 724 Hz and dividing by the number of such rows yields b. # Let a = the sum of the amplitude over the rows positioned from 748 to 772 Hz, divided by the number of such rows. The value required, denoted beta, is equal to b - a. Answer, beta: -9.4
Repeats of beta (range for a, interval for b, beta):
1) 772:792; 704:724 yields -8.5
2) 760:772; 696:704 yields -6.7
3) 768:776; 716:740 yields -7.0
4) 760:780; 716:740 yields -6.5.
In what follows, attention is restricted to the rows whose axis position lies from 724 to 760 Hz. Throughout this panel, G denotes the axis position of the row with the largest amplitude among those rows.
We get 750.0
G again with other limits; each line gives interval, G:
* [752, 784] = 782.0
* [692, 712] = 706.0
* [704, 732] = 726.0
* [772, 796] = 782.0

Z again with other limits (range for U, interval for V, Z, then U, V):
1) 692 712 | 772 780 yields 0.16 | 6423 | 7565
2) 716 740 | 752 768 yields 0.17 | 6537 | 7751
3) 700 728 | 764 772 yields 0.20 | 6364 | 7774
